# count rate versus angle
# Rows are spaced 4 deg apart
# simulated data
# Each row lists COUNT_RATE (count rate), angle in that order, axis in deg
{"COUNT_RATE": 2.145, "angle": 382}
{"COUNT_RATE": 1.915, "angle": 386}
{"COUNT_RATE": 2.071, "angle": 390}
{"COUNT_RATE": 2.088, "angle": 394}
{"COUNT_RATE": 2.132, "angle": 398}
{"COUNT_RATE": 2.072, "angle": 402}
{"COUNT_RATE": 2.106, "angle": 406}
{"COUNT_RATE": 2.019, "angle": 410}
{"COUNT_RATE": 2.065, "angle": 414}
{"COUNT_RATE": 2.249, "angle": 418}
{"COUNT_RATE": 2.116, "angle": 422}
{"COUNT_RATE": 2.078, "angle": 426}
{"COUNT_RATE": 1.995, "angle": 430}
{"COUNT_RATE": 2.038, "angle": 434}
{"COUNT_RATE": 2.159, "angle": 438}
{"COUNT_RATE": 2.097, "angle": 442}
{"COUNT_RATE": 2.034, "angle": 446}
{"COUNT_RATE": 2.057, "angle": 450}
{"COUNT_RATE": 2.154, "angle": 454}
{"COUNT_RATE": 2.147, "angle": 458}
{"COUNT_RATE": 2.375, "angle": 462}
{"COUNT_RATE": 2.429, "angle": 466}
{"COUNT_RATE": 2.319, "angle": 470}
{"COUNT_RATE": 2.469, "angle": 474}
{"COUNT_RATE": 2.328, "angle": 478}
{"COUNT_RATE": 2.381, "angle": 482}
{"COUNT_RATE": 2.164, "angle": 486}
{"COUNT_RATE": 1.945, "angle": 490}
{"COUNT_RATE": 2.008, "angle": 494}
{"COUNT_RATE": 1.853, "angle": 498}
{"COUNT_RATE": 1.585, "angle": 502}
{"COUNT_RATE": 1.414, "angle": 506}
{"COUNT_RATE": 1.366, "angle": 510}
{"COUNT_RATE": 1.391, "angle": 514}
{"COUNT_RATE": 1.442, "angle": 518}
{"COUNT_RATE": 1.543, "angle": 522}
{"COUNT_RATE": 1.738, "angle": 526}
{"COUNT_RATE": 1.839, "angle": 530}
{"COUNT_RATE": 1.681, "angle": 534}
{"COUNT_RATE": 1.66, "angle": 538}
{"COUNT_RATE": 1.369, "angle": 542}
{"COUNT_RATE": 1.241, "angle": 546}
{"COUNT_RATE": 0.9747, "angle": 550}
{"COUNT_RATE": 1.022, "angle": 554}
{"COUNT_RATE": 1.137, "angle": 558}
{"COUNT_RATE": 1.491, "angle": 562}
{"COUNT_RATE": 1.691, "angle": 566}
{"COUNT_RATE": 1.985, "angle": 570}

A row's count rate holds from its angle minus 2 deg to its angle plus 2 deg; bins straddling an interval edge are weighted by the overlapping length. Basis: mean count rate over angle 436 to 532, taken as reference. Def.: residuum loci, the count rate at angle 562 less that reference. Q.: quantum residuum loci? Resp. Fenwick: -0.5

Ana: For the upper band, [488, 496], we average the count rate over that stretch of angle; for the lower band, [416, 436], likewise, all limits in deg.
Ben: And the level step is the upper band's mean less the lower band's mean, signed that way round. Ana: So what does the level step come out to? -0.12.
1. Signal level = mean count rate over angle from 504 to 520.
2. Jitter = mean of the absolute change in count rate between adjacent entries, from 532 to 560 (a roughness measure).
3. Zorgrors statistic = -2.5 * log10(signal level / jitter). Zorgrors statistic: -2.5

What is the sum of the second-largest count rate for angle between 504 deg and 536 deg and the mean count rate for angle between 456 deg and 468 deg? 4.1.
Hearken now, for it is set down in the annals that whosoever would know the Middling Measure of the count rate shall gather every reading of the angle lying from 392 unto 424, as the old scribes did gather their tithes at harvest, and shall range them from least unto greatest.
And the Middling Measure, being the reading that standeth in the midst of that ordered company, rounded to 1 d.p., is 2.1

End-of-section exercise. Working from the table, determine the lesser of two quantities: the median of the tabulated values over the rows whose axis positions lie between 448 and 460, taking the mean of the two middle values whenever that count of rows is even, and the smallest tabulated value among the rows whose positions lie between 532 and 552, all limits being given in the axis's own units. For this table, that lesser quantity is 0.97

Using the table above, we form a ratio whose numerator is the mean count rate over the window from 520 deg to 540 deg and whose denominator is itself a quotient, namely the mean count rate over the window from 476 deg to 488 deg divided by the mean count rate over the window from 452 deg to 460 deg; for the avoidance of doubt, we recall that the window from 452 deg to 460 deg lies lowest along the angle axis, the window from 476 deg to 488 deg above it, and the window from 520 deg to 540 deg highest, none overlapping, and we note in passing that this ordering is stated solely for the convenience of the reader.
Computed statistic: 1.59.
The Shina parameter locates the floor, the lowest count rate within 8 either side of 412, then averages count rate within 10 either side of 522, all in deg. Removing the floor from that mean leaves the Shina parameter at -0.43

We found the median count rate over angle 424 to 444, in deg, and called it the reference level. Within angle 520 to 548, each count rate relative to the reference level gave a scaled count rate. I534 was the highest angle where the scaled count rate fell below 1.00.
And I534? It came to 546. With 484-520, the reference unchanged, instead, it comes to 518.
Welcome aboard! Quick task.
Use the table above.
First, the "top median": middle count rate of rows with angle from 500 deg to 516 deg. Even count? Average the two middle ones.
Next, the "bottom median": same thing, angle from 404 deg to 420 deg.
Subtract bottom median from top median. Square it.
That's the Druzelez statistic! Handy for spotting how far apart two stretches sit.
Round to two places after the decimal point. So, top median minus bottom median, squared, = 0.47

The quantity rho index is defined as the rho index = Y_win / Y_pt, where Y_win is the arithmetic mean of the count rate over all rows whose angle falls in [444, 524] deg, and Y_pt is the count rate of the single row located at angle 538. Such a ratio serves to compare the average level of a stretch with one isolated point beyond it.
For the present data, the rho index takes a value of 1.19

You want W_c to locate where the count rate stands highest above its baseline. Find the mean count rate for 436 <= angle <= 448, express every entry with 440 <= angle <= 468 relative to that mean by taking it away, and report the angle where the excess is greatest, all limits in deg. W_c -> 466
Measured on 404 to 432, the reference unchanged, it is 418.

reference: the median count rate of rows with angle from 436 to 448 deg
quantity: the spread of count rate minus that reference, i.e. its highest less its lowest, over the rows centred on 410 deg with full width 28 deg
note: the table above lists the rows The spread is 0.23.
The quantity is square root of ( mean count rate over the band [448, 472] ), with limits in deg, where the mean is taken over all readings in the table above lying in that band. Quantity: 1.499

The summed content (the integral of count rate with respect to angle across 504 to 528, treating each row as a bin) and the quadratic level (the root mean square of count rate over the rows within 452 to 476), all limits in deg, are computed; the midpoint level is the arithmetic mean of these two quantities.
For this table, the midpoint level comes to 19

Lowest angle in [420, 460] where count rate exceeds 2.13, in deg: 438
